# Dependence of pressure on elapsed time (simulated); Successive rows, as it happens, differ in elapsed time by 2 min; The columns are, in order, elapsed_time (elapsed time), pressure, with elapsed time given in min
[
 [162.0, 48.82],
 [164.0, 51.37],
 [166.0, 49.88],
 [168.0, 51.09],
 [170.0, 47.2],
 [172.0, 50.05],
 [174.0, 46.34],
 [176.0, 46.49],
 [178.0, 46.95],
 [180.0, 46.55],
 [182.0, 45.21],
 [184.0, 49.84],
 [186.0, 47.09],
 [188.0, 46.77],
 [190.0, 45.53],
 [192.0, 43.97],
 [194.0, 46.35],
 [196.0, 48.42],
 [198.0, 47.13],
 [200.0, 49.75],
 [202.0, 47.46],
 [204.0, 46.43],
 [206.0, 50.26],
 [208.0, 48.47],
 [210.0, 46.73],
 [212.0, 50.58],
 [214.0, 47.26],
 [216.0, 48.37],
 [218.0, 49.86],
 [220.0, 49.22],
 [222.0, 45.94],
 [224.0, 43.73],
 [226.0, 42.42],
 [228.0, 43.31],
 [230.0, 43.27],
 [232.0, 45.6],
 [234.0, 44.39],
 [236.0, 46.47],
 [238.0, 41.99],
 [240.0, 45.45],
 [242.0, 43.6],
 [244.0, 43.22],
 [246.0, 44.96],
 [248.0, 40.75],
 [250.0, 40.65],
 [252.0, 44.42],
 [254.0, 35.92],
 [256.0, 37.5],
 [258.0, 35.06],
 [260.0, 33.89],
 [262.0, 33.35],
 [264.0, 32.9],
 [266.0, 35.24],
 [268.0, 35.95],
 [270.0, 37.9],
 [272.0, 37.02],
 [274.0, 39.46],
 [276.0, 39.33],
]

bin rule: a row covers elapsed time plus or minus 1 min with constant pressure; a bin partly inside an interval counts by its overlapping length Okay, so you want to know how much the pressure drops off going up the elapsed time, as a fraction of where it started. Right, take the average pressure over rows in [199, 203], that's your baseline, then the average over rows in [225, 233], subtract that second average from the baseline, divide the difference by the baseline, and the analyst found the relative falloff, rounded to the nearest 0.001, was 0.102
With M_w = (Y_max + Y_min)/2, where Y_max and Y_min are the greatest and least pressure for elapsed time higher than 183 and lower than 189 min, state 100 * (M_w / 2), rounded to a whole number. 2415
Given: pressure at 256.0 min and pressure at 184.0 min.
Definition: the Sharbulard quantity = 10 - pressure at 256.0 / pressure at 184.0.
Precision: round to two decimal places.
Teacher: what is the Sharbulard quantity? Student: 9.25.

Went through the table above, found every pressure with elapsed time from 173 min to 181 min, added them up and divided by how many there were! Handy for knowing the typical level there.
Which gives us 47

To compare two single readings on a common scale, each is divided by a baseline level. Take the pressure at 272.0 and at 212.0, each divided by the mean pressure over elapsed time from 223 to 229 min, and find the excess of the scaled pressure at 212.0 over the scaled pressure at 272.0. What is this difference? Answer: 0.31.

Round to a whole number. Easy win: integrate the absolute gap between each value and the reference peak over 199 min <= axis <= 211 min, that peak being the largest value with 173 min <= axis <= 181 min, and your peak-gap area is 18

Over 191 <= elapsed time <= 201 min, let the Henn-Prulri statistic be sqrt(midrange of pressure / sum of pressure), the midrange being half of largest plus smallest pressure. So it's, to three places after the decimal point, 0.446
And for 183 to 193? 0.448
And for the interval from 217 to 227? 0.447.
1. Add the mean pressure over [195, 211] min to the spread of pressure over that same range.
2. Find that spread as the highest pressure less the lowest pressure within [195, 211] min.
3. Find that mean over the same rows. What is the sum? 51.9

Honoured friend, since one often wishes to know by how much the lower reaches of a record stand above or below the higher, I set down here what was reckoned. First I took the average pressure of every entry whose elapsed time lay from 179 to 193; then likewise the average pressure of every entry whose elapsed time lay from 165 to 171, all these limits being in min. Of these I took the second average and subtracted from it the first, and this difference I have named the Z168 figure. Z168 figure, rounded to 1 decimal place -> 3.0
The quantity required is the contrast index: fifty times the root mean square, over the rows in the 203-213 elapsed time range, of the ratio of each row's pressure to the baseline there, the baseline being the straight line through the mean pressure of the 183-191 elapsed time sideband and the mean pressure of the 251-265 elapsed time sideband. 55.2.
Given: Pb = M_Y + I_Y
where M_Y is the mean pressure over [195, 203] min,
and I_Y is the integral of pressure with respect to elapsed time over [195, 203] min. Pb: 434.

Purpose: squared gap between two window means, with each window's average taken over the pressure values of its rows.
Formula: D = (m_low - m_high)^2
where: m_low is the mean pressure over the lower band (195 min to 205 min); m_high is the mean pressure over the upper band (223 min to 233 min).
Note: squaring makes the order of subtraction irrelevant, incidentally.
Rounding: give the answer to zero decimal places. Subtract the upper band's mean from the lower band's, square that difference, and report 17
